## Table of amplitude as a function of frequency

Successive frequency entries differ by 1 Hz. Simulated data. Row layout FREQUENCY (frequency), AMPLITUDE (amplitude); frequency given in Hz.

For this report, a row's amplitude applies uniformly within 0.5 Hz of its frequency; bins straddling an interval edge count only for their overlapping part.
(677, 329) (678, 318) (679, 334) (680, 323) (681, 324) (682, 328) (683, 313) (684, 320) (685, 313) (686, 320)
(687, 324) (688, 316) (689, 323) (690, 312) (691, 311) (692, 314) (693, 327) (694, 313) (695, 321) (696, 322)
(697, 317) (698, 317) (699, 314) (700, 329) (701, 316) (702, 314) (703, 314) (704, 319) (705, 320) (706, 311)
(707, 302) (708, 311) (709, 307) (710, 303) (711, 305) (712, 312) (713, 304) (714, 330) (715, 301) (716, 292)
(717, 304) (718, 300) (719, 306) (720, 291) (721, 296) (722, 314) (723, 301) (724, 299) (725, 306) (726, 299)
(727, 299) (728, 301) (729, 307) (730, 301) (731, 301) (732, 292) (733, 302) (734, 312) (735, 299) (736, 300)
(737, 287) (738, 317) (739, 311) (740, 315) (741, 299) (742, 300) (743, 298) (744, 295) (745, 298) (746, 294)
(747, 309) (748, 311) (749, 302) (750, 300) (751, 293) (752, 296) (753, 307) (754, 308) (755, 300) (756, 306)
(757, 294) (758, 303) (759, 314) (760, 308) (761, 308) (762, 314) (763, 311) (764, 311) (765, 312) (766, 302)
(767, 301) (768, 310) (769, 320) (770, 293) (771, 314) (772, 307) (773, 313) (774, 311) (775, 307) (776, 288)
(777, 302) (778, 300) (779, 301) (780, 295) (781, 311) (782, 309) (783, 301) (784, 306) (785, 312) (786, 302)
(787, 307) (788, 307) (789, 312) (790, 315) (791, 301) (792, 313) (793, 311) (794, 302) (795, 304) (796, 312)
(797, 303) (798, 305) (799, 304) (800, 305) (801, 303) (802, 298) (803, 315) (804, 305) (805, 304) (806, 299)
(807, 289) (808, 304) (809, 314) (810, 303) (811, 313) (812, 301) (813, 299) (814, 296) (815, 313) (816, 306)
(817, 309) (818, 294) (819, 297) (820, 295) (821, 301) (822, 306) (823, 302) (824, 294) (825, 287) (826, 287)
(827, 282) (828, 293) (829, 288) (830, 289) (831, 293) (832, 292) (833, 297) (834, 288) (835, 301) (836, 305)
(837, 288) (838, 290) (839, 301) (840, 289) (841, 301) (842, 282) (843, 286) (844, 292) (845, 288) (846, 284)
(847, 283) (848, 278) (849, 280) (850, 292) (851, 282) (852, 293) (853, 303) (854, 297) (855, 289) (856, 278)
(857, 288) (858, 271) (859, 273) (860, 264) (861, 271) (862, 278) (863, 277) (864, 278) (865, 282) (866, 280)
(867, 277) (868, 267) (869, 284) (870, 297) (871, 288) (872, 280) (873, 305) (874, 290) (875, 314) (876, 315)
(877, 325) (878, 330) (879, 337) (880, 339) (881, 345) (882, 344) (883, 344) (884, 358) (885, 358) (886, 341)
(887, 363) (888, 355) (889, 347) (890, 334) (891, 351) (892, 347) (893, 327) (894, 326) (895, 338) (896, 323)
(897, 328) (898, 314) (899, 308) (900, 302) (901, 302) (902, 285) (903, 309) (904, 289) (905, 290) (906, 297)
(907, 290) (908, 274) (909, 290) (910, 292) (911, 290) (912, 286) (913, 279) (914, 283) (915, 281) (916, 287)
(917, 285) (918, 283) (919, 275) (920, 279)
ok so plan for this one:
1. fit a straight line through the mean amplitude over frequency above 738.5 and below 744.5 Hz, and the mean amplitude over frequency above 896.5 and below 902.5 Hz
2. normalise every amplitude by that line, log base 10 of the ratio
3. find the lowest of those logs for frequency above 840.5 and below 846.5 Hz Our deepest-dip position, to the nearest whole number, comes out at 842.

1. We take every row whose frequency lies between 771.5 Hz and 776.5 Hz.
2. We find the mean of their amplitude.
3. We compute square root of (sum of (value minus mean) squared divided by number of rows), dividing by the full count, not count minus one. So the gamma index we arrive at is 9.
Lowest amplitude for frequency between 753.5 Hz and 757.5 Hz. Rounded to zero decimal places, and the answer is 294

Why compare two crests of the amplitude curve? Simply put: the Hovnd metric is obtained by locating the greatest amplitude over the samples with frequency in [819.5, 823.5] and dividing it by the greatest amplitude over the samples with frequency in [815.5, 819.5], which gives 0.99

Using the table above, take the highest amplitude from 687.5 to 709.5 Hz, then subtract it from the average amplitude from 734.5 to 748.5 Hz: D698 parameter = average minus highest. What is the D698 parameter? -26.6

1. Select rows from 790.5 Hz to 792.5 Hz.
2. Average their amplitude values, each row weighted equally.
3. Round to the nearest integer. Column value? 307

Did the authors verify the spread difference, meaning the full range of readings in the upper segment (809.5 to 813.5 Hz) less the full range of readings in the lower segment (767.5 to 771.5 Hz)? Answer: -13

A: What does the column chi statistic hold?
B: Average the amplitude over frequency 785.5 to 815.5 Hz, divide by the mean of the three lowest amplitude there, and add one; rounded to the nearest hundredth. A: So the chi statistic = 2.04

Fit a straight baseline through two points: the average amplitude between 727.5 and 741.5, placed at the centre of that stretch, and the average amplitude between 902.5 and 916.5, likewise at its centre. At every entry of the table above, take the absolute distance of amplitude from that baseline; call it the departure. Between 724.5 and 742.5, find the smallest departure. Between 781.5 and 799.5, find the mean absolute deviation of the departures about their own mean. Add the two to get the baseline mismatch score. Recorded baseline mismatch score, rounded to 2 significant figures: 5.1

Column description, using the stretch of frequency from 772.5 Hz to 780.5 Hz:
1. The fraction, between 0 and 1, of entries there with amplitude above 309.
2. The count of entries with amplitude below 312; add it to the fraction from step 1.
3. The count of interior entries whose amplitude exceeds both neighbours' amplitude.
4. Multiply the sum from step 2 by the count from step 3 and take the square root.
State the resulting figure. 3.81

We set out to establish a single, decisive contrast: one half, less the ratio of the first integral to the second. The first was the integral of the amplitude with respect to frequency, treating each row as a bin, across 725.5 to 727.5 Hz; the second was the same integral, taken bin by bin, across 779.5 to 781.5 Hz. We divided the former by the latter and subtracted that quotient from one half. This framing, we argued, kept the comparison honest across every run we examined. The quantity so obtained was -0.49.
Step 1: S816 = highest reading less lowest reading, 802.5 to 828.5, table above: 33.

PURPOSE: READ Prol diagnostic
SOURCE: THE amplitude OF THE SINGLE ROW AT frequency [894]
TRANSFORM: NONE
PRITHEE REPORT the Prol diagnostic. 326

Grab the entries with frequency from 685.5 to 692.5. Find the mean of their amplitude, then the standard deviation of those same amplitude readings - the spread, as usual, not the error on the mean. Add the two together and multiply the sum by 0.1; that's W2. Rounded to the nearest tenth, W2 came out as 32.2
